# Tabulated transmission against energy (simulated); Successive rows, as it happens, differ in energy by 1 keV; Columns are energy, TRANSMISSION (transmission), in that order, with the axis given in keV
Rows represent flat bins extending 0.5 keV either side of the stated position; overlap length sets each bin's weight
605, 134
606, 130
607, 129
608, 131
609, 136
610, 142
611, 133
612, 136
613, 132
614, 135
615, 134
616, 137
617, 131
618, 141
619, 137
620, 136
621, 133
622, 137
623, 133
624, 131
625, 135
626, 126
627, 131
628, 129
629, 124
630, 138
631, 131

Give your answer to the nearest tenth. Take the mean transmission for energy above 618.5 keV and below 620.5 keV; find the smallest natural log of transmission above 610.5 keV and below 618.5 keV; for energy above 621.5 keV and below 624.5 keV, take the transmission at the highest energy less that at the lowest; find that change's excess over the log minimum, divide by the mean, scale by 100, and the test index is -8.0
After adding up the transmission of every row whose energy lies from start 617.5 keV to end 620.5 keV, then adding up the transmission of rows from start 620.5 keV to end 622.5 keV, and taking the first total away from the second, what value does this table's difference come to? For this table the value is -144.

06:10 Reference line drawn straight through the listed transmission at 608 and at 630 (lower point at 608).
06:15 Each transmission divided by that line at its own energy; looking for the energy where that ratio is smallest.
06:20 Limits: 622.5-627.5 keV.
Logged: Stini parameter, 626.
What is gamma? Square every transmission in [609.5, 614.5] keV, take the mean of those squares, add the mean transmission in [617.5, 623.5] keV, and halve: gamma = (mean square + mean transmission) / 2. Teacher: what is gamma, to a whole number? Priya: 9268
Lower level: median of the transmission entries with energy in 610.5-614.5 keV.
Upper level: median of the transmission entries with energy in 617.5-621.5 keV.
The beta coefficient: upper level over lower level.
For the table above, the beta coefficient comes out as 1.02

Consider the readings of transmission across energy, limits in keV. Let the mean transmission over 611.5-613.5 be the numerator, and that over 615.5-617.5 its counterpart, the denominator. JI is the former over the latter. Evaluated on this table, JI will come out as 1.00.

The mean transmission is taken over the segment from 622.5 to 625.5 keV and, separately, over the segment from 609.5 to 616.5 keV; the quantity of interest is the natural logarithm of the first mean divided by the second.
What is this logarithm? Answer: -0.019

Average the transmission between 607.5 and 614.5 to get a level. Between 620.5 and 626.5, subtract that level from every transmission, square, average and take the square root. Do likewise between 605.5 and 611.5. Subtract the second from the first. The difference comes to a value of 0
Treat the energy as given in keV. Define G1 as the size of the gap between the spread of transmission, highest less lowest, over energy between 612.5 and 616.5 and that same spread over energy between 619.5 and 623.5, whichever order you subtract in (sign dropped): 1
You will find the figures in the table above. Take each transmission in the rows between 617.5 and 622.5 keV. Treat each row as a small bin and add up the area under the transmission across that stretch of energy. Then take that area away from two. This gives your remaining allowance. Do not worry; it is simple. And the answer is -682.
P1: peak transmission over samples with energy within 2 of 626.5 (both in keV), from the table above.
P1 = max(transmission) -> 135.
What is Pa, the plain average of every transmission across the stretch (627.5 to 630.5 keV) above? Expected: 130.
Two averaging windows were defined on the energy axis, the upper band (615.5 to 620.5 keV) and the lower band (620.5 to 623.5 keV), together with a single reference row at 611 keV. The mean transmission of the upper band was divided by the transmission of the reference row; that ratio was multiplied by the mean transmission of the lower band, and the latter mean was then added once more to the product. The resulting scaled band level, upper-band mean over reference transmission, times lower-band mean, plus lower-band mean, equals 272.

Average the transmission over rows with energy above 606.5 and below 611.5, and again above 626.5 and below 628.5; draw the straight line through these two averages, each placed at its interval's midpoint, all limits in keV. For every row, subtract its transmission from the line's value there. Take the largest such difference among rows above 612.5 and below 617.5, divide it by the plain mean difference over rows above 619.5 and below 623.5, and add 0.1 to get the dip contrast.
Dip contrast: -0.31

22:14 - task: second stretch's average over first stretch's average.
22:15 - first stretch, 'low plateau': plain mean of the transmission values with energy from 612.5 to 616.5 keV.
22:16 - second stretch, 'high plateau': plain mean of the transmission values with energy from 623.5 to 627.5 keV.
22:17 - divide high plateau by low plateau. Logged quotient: 0.97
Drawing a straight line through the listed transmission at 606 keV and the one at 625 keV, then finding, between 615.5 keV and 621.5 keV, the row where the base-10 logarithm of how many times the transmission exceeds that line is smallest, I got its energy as 617 keV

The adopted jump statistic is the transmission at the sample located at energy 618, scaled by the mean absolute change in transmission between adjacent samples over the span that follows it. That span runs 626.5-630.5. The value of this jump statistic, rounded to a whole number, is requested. 20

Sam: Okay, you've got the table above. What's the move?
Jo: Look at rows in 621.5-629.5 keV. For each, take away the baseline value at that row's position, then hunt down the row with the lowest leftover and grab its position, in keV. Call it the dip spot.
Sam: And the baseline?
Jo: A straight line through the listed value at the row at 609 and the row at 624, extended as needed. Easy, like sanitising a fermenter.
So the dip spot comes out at 629 keV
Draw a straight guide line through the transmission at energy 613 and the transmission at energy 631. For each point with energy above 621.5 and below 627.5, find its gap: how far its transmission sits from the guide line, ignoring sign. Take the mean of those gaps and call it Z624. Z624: 2.8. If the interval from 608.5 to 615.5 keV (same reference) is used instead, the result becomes 3.4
